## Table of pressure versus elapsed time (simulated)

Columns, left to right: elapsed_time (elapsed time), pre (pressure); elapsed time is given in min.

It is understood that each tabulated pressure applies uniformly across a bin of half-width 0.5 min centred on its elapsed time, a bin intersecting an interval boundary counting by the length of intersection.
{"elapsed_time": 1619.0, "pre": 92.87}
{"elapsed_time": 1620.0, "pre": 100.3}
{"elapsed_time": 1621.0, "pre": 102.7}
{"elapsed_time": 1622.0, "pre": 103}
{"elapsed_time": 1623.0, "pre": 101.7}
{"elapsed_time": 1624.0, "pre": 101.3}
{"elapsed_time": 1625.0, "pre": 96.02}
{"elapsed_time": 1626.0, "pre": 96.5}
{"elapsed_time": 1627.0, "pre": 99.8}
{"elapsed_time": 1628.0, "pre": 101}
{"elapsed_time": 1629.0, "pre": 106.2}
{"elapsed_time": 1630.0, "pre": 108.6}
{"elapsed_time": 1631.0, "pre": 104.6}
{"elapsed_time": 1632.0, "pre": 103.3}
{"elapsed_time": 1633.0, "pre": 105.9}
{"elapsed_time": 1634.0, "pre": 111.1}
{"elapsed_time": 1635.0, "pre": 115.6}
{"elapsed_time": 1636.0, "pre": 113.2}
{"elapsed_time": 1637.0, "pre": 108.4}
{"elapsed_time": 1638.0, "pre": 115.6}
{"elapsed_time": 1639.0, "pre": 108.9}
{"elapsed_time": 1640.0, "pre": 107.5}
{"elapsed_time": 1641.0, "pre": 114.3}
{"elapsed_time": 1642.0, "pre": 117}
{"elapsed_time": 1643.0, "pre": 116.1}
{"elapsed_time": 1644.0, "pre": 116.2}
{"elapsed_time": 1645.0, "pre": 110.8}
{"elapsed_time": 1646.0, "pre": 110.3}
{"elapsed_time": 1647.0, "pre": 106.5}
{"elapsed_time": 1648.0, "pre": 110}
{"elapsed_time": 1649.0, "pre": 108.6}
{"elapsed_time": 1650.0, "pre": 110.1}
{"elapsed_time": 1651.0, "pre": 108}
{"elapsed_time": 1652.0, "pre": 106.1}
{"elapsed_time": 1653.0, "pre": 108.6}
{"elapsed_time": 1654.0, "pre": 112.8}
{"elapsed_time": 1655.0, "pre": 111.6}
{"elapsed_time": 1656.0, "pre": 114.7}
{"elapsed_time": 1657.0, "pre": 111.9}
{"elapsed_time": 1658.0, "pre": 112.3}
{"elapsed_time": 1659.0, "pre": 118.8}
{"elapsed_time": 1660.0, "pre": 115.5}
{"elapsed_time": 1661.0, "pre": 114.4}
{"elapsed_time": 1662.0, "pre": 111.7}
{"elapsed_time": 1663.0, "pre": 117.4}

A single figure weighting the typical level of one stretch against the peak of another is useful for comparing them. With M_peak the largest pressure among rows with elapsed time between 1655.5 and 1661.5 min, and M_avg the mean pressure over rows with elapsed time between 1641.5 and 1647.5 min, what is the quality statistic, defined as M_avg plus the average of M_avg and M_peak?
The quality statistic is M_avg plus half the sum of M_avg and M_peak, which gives 229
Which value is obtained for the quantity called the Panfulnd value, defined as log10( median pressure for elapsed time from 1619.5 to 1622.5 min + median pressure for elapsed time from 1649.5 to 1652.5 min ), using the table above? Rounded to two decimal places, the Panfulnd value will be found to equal 2.32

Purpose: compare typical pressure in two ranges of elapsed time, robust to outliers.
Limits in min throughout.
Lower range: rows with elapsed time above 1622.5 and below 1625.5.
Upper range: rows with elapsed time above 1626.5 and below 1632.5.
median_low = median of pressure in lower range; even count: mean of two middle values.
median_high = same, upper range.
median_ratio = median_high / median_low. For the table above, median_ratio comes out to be 1.03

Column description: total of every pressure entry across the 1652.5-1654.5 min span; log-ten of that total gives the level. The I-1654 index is 2.35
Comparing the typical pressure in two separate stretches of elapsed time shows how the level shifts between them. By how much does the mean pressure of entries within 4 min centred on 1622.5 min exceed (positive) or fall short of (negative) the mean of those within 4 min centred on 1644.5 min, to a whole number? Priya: -11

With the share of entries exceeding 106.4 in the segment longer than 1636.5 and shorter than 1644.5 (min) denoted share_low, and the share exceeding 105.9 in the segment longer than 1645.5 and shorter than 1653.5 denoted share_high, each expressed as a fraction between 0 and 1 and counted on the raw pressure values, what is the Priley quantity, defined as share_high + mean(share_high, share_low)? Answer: 2.0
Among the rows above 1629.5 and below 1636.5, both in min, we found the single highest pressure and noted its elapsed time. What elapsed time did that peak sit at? 1635.0 min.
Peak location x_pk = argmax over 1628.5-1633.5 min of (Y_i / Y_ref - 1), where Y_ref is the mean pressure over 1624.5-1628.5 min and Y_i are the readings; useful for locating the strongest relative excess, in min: 1630.0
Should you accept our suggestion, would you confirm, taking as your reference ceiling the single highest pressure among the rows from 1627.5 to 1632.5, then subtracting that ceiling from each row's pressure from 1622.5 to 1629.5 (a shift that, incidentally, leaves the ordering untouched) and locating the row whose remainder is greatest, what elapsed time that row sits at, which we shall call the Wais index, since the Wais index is 1629.0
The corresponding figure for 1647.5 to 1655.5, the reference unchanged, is 1654.0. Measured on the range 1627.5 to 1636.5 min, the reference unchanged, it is 1635.0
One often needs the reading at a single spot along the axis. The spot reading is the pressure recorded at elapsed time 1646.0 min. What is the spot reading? 110.3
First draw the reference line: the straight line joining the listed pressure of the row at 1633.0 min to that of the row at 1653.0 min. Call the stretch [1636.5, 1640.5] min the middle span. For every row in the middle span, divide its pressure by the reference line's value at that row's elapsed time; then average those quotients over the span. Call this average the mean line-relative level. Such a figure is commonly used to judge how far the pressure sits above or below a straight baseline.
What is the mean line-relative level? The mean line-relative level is 1.03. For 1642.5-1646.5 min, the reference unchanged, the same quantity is 1.05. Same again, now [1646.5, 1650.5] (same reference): 1.01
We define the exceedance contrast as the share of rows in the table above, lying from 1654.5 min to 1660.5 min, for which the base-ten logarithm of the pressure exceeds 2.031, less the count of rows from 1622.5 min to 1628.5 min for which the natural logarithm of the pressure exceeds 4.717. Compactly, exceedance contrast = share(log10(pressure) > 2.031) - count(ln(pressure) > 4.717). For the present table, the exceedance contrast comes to 1.0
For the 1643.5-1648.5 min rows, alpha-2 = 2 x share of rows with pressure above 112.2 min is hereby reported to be 0.40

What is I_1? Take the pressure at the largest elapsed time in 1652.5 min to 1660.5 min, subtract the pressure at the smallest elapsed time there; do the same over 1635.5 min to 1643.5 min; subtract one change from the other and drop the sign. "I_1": 4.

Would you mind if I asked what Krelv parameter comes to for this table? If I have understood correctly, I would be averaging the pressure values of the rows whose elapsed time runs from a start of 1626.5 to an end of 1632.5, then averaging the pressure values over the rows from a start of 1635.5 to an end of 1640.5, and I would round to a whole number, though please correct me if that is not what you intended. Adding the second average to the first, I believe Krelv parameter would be 215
